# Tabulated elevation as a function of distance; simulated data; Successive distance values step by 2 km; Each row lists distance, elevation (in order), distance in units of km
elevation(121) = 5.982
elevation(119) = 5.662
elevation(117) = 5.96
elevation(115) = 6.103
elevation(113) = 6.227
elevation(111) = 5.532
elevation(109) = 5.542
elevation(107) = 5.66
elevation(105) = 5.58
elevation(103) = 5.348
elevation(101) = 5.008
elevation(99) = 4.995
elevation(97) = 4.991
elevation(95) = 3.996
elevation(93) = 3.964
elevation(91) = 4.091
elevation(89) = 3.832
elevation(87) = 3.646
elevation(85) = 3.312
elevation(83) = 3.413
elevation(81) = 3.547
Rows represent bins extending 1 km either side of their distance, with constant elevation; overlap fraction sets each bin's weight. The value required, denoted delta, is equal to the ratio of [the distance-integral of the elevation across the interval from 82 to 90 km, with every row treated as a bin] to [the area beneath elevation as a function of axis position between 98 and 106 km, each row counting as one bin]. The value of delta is 0.7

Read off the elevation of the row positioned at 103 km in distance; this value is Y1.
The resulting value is 5.348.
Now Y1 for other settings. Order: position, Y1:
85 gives 3.312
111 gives 5.532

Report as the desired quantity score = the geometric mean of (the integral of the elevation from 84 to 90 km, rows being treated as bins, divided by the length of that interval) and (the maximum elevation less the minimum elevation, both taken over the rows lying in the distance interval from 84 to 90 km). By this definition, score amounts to 1.37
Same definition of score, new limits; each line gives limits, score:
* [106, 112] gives 0.84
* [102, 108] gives 1.31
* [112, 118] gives 1.28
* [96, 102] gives 0.29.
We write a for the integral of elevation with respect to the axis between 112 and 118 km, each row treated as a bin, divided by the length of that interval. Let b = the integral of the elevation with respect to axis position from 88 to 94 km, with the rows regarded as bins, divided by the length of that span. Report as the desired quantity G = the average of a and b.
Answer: 5.0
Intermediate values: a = 6.1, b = 4.0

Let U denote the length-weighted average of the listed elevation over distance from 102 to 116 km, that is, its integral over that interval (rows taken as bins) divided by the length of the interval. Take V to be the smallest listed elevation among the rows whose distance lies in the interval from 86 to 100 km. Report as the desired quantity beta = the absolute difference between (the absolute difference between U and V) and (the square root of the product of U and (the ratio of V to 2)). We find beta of 1.2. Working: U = 5.7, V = 3.646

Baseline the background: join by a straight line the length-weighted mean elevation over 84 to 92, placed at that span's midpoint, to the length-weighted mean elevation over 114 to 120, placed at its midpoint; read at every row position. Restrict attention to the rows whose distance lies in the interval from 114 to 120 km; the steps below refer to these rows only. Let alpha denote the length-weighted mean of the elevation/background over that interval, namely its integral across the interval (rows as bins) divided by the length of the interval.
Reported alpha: 1.00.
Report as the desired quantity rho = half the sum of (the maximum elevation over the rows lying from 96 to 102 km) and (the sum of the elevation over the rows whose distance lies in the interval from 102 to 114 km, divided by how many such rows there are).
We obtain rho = 5.3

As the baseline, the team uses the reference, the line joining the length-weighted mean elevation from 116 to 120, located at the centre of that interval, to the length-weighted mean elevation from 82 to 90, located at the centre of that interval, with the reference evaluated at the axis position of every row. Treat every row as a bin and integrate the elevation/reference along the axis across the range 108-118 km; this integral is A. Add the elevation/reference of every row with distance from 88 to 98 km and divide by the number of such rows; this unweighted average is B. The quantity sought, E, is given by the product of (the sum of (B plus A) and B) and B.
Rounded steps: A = 10.8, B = 1.03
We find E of 13.2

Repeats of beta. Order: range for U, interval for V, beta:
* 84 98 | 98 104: 2.1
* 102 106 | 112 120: 3.7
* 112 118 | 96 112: 2.8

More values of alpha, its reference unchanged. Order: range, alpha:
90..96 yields 0.98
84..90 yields 0.99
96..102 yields 1.10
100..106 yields 1.09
